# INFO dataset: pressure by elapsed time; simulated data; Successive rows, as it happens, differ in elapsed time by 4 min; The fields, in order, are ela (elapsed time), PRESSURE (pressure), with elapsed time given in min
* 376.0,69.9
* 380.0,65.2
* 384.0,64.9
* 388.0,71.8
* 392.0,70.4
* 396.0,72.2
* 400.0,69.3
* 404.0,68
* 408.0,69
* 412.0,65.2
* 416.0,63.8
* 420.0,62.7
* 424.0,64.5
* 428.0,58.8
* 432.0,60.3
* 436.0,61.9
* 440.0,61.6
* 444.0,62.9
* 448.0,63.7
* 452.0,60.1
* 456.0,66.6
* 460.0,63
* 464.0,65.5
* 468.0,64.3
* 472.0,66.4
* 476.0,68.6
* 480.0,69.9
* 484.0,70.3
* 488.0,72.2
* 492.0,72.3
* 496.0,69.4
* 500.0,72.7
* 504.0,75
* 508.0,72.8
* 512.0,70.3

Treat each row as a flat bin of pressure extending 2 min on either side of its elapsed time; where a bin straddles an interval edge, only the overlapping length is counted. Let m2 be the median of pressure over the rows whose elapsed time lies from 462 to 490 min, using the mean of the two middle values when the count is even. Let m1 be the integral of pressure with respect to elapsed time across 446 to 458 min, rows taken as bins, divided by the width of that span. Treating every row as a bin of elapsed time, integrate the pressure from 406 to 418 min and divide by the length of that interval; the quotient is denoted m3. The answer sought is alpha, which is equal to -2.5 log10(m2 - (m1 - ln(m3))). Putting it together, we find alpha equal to -2.4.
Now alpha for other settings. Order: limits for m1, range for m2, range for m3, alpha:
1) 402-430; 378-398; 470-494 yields -2.5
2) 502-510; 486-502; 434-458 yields -1.0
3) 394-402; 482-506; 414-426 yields -1.9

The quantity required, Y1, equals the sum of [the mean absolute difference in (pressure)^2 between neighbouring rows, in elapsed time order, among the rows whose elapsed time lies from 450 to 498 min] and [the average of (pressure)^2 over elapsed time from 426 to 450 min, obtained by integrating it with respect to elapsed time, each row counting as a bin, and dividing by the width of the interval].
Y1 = 4086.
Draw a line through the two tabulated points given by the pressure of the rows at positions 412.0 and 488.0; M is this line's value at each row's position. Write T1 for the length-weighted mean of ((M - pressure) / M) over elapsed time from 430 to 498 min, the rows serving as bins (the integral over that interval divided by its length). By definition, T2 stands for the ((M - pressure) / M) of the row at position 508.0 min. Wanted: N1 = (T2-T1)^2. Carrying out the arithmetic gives 0.002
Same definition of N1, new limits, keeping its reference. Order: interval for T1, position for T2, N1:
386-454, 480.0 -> 0.000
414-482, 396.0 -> 0.041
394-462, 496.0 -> 0.000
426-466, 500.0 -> 0.006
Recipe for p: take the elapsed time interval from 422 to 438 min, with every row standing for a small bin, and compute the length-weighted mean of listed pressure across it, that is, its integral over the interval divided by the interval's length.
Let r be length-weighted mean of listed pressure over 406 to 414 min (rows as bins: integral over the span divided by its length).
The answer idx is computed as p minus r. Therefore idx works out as -6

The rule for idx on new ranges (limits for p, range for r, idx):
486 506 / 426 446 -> 11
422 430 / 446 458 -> -2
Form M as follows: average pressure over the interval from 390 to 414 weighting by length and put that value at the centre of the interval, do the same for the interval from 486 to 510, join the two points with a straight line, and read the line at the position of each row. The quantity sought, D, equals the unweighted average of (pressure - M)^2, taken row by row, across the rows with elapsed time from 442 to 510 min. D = 26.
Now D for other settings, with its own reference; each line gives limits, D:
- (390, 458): 44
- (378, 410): 6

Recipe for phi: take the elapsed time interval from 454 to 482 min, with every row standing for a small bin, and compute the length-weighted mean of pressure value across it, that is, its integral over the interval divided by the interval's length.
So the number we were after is 66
